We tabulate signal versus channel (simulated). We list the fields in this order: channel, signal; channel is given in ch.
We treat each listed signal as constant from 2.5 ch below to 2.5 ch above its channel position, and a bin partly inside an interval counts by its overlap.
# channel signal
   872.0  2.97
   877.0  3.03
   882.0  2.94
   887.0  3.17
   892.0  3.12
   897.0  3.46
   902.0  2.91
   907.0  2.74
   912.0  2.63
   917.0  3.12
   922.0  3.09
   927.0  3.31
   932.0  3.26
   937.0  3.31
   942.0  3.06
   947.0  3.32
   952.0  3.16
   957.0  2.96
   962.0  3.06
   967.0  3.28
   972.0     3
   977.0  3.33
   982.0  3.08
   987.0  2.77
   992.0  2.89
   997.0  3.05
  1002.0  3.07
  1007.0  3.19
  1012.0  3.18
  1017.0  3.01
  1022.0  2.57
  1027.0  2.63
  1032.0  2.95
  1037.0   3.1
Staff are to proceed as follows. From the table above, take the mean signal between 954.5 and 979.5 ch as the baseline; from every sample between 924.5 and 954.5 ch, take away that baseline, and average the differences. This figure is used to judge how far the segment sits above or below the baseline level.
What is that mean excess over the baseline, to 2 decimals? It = 0.11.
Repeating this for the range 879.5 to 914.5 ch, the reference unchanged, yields -0.13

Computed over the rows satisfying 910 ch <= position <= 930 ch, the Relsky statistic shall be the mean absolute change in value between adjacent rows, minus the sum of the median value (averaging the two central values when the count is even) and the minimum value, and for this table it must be -5.49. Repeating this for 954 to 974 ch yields -5.79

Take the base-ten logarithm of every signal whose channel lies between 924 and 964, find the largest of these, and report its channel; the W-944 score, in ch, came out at 947.0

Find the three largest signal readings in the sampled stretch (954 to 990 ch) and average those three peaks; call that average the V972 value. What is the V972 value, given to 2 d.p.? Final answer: 3.23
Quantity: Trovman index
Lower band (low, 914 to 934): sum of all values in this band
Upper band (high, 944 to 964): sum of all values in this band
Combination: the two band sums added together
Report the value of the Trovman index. 25.3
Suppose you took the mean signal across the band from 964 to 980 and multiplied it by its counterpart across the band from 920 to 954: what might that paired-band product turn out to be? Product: 10.3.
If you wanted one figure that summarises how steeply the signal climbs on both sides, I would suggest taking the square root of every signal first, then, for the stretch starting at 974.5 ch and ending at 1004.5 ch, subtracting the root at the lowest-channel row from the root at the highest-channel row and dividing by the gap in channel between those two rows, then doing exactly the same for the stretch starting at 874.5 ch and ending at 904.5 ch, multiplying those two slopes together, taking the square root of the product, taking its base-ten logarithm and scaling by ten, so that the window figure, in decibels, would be -27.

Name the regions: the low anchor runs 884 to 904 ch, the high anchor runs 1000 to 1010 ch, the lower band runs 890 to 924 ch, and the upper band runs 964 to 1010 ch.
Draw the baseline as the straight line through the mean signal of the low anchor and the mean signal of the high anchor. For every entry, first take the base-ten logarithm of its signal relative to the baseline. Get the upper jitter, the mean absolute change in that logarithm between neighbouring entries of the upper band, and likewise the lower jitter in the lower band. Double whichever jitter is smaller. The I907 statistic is 0.056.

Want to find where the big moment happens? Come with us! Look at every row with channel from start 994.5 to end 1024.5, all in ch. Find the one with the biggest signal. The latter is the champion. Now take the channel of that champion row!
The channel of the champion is 1007.0 ch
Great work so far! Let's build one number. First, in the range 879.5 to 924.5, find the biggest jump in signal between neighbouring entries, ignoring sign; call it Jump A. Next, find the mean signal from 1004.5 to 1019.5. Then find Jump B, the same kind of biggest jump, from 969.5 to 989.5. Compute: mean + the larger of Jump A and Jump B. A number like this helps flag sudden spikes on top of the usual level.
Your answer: 3.68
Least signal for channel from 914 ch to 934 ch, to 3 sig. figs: 3.09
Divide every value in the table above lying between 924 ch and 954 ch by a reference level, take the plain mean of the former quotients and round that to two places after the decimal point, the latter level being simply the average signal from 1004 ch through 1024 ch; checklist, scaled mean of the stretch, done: 1.08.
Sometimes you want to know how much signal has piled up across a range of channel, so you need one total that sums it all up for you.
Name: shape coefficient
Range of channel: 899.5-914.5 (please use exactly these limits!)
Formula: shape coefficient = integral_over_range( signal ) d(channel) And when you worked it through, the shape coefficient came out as 41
